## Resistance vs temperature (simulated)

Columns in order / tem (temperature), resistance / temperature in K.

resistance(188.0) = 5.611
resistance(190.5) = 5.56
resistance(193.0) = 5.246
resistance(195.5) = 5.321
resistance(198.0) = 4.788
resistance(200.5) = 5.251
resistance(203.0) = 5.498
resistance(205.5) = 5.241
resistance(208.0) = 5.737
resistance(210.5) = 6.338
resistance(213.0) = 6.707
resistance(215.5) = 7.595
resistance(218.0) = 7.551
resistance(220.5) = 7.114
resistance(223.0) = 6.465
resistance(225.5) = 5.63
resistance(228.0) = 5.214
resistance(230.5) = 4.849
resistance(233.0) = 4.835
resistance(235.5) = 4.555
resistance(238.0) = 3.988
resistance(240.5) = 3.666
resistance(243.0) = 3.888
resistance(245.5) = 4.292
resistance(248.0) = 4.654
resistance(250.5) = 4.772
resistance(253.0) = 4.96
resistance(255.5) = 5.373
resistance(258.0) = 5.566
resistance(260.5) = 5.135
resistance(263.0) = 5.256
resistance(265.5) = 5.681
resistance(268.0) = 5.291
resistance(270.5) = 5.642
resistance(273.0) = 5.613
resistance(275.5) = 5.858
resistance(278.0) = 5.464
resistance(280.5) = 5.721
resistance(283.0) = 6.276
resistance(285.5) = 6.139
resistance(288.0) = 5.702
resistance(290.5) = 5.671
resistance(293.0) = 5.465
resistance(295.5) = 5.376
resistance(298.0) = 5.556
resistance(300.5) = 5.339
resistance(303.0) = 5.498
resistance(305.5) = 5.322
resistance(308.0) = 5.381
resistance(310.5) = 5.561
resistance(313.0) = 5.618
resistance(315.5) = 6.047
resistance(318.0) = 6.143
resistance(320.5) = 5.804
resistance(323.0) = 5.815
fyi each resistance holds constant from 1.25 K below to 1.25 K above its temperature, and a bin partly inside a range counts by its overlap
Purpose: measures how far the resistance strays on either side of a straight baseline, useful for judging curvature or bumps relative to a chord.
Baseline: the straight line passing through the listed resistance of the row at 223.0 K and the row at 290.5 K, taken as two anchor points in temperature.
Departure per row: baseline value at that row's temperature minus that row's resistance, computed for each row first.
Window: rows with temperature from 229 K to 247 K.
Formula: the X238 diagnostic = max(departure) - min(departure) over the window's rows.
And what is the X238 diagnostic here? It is 1.08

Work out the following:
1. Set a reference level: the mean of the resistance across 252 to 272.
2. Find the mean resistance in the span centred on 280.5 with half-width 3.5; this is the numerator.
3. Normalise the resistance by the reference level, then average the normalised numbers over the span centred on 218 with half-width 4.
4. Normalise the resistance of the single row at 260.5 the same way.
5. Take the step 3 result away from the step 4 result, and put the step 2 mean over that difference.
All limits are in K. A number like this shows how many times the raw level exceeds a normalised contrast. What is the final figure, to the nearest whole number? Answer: -14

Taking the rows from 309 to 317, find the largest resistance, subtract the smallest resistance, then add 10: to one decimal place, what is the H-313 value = 10.5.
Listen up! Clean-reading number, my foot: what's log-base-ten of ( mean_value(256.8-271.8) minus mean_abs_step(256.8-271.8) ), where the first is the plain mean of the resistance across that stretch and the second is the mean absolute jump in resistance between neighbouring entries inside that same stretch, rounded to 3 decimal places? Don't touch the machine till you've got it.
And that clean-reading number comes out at 0.706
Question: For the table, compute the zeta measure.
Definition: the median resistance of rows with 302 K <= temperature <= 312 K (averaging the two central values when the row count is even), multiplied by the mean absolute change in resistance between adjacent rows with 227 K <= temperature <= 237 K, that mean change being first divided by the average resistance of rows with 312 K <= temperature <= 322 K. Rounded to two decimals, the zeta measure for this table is 0.20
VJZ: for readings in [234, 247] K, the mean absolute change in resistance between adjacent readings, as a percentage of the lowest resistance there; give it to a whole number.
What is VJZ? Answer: 10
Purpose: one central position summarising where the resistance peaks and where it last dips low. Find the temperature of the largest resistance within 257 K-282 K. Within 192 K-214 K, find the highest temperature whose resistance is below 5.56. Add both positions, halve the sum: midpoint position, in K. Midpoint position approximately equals 240.5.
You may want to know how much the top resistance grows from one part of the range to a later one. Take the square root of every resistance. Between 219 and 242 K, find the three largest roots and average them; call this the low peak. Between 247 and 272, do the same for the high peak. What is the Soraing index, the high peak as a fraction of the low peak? 0.94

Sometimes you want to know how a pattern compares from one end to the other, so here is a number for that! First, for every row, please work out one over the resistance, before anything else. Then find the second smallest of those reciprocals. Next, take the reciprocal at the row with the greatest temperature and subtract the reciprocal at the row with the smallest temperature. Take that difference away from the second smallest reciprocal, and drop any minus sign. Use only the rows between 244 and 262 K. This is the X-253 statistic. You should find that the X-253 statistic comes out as 0.224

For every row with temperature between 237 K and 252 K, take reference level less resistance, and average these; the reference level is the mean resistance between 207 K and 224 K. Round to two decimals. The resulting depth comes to 2.58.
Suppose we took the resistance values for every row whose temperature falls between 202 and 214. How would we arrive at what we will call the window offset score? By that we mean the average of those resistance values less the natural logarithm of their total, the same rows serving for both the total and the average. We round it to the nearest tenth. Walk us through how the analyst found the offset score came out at 2.5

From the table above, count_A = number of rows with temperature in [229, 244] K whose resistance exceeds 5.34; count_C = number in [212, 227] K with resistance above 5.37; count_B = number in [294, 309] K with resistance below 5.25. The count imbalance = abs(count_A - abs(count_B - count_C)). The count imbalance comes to 6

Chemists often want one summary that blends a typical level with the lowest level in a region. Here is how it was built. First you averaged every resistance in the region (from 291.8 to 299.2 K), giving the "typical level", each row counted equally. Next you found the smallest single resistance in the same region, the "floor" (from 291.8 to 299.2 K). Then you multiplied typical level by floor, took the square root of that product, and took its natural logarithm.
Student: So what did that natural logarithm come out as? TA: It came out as 1.69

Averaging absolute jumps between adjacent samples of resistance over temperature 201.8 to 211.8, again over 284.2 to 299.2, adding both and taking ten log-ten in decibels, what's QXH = -1.9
